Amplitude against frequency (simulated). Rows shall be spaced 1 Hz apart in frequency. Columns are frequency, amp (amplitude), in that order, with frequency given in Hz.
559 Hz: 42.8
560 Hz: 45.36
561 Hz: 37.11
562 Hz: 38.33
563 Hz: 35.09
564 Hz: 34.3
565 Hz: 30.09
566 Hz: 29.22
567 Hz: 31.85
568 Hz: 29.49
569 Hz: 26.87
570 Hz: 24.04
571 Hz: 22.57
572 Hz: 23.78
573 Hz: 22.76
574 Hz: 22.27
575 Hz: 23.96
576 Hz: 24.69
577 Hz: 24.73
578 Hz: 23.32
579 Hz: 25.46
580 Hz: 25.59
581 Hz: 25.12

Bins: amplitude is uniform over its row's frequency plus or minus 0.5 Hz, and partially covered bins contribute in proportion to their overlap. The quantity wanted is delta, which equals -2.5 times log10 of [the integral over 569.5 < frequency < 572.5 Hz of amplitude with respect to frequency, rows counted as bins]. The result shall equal -4.6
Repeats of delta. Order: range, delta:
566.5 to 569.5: -4.9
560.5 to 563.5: -5.1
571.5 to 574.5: -4.6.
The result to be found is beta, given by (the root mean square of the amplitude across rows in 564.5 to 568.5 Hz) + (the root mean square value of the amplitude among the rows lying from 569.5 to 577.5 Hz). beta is 54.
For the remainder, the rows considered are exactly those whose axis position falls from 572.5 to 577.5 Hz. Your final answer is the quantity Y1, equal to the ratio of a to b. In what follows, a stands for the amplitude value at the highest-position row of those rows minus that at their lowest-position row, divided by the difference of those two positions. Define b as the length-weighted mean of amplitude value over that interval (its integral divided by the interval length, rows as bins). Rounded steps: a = 0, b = 24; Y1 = 0.02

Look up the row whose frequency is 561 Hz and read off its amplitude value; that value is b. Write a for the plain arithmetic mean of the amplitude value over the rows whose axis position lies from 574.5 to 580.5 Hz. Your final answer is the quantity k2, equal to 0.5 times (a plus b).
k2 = 30.9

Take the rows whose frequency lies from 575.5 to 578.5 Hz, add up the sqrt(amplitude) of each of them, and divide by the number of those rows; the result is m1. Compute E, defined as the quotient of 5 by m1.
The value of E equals 1.02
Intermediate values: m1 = 4.92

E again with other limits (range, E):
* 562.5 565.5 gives 0.87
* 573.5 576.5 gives 1.03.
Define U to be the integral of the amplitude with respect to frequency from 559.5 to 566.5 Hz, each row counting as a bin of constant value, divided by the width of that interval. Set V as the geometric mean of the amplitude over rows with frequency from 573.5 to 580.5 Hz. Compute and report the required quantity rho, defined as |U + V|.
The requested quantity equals 59.9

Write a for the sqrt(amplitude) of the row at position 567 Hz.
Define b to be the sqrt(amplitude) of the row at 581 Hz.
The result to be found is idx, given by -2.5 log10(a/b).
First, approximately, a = 5.6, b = 5.01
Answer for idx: -0.13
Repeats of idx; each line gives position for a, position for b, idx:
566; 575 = -0.11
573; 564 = 0.22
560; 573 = -0.37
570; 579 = 0.03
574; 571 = 0.01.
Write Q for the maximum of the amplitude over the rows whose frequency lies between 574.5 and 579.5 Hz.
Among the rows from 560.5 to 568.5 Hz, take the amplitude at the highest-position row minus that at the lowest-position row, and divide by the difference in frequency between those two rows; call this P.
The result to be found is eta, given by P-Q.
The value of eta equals -26.5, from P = -1.1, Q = 25.46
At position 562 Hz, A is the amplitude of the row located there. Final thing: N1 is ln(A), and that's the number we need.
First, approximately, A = 38.33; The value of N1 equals 3.65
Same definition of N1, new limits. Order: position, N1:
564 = 3.54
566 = 3.37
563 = 3.56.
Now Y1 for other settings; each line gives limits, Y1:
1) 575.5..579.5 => 0.01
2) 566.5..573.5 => -0.06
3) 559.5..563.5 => -0.09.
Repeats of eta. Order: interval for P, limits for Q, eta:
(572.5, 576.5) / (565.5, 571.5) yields -31.2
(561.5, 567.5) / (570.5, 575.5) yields -25.3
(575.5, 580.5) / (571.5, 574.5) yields -23.6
